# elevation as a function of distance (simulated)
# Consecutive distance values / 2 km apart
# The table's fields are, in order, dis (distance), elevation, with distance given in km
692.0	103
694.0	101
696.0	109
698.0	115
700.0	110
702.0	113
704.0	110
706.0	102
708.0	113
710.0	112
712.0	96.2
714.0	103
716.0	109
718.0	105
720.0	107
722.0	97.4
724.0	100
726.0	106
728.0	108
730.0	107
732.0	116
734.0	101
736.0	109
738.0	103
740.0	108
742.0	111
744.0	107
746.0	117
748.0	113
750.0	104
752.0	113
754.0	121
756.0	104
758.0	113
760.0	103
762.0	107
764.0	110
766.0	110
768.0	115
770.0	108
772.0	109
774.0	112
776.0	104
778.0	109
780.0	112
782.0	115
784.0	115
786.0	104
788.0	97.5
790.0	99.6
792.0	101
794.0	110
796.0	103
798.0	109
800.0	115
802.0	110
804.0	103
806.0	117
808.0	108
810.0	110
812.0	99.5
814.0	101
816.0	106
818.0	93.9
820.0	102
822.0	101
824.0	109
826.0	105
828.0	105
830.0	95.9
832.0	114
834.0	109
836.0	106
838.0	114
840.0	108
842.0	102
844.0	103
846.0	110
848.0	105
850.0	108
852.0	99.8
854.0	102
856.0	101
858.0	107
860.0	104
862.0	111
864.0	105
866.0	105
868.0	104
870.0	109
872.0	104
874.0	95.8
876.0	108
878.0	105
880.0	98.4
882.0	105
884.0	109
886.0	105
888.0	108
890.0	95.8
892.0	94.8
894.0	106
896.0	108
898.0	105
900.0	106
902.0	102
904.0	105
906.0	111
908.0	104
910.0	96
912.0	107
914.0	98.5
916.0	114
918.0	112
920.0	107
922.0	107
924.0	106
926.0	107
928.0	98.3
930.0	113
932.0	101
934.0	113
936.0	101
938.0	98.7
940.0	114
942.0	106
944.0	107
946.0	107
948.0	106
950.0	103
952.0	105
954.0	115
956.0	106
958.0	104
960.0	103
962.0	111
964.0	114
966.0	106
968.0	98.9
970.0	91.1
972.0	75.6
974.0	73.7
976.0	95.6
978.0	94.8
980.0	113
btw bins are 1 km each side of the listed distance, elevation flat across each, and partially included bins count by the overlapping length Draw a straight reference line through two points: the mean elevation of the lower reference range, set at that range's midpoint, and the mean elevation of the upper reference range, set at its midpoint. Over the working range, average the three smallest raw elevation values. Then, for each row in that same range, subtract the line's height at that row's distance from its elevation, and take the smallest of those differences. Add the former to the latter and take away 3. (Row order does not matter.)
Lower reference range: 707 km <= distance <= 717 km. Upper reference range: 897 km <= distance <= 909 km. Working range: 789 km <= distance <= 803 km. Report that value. 92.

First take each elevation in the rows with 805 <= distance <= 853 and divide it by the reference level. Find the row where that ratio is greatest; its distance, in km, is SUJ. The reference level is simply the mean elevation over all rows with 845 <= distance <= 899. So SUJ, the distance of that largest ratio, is 806.0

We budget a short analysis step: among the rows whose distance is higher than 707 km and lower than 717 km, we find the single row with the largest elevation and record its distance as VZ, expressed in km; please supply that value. 708.0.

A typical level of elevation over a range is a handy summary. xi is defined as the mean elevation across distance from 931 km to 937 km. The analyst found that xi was 105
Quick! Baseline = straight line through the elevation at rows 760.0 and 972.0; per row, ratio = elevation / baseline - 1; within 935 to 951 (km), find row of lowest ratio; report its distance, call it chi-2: 938.0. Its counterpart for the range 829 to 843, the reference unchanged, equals 830.0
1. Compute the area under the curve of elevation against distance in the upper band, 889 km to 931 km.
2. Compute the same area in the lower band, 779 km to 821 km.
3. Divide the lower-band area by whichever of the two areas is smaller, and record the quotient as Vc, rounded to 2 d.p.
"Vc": 1.01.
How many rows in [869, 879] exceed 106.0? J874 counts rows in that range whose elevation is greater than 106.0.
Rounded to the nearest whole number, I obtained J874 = 2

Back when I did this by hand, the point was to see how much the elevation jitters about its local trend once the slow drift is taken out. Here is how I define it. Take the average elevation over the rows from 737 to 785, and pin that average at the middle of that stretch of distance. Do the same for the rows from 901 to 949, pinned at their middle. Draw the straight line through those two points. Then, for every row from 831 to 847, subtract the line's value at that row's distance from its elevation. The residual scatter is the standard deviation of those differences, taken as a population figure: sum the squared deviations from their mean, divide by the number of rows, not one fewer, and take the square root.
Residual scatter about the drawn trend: 4.1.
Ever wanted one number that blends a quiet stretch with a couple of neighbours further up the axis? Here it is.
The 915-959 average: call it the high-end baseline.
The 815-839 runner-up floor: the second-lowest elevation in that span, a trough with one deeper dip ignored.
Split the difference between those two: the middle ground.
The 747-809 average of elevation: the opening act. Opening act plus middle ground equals 210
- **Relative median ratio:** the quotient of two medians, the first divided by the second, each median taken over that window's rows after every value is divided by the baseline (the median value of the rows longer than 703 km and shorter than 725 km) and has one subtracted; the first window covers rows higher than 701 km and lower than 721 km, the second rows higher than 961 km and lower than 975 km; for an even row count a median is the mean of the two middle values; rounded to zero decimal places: 0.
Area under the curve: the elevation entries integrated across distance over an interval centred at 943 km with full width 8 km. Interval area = 868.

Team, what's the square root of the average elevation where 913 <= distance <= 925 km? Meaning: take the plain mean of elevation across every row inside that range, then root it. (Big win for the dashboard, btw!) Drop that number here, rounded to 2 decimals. 10.36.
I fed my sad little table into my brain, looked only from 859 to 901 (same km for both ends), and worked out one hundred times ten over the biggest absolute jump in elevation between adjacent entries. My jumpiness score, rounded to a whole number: 82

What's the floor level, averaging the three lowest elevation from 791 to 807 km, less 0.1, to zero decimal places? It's 102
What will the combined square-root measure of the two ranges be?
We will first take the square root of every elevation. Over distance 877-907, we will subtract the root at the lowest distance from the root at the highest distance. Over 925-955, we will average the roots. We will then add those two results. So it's 10.6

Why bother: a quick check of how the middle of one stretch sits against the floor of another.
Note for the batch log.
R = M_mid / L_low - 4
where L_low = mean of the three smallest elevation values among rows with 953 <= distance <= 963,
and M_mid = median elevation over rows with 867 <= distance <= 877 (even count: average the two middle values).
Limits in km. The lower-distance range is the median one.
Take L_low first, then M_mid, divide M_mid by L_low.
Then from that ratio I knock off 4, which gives -3.00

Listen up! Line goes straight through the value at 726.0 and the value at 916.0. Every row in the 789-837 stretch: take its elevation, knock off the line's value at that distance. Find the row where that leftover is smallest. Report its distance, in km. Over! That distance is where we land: 818.0 km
